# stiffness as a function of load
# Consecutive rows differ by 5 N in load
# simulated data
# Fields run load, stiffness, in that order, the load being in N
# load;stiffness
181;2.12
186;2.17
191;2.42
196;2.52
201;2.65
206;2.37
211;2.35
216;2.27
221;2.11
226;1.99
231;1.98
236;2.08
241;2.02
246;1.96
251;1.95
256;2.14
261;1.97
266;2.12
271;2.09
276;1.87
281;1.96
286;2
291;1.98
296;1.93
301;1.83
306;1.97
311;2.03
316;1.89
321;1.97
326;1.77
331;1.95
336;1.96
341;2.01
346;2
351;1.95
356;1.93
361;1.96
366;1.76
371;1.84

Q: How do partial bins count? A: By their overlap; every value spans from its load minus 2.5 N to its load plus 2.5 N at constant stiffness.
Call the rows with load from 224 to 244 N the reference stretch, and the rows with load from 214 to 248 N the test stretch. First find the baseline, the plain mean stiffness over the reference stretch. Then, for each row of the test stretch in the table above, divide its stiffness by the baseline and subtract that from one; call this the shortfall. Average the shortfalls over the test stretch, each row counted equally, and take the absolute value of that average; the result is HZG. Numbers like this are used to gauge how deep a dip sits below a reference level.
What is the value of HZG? 0.02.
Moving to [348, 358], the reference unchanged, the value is 0.04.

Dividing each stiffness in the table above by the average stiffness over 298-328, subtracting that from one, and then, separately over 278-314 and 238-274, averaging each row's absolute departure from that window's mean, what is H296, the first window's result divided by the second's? 0.64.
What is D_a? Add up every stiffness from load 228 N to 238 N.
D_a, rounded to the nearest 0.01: 4.06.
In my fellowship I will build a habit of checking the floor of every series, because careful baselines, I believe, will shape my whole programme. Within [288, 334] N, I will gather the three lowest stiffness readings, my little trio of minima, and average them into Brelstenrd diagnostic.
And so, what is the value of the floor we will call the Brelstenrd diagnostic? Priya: 1.83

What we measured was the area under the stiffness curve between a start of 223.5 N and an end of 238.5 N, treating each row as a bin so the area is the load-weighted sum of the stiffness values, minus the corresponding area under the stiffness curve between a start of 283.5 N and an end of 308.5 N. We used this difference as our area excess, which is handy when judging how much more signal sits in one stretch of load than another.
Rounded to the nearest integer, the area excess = -18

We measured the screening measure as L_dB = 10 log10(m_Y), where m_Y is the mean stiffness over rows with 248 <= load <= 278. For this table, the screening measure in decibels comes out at 3.06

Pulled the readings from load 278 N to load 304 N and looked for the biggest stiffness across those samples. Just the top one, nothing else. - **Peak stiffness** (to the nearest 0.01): 2.00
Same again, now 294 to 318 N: 2.03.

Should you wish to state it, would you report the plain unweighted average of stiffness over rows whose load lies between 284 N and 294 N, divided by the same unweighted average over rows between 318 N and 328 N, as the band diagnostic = 1.06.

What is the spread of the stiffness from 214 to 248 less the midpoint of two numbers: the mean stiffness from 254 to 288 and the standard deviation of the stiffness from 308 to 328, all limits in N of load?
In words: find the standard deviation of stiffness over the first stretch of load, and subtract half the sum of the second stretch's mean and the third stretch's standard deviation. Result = -0.96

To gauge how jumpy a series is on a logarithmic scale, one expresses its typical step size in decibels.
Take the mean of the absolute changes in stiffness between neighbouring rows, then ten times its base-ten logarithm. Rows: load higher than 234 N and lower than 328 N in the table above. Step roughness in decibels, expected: -10.0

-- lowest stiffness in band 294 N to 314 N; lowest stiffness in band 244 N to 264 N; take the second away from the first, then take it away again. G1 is -2.07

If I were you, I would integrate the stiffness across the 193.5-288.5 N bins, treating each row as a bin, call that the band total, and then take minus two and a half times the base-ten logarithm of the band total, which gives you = -5.8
